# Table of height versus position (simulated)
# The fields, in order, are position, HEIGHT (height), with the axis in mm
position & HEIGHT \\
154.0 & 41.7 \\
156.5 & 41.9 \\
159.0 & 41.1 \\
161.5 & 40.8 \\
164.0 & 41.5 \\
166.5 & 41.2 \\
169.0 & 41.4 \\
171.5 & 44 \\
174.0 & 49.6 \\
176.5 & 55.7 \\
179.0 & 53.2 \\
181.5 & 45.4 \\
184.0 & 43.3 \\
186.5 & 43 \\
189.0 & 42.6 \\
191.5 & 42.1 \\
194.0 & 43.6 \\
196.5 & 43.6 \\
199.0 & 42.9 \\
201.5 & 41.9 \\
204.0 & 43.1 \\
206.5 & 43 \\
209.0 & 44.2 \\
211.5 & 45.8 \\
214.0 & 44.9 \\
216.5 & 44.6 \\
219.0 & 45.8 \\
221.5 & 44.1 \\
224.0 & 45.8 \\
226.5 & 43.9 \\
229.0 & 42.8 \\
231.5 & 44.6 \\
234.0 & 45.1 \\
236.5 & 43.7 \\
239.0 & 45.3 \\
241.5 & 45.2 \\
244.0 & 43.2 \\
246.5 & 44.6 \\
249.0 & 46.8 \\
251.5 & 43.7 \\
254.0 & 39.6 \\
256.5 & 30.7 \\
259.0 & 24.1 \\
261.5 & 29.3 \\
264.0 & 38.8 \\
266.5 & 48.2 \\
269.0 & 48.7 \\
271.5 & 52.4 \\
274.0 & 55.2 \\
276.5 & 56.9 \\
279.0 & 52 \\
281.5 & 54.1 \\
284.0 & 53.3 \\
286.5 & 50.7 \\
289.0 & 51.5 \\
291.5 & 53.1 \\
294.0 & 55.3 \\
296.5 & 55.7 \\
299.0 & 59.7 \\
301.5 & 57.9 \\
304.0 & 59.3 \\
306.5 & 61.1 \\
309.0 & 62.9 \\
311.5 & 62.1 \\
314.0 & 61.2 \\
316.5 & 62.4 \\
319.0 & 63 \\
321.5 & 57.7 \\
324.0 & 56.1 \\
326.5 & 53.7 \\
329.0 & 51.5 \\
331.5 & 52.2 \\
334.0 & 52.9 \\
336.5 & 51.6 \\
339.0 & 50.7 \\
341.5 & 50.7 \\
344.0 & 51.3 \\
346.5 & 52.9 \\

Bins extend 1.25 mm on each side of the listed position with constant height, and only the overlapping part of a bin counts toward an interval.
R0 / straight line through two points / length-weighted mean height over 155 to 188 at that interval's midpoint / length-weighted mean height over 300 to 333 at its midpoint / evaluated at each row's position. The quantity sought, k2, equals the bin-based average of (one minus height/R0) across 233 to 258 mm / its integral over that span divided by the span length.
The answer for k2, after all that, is 0.177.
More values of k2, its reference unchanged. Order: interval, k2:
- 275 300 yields 0.028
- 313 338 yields 0.054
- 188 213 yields 0.088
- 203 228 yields 0.090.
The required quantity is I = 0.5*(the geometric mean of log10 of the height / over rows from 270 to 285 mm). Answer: 0.87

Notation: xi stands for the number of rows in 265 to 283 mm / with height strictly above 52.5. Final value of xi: 3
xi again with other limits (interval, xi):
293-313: 8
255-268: 0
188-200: 0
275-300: 7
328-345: 1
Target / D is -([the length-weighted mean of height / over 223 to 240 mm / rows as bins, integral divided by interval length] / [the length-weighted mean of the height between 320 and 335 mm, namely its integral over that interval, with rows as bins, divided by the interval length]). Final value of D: -0.82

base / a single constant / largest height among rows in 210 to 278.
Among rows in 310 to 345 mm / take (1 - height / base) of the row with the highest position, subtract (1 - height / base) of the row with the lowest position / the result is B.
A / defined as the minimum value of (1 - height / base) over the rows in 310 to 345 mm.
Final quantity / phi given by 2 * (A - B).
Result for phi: -0.6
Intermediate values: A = -0.11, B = 0.19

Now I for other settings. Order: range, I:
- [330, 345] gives 0.86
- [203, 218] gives 0.82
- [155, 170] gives 0.81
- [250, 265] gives 0.76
